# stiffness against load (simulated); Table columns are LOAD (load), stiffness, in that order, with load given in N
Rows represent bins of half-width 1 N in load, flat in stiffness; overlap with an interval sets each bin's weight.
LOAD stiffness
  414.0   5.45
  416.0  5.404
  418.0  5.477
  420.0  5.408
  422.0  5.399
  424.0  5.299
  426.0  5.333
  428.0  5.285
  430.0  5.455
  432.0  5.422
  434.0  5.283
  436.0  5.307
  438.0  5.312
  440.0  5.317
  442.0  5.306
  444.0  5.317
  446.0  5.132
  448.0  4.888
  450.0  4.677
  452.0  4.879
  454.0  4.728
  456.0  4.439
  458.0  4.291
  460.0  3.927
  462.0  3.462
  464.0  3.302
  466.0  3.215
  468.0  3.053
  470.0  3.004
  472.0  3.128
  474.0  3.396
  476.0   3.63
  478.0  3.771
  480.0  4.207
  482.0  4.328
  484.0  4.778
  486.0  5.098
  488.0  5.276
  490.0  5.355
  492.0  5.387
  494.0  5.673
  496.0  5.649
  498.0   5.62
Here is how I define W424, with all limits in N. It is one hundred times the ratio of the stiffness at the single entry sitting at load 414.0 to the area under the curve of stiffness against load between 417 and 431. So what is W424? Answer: 7.2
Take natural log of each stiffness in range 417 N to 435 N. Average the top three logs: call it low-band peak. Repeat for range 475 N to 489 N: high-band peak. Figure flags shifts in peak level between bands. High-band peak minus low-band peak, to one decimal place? -0.1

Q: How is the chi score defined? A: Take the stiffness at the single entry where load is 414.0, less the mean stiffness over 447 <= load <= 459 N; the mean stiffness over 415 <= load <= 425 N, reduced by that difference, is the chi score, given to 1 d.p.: 4.6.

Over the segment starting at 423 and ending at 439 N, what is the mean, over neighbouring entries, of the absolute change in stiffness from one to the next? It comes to 0.06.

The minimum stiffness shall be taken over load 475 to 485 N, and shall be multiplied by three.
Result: 10.9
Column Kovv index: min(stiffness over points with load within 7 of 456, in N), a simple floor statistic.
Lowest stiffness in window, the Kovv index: 3.462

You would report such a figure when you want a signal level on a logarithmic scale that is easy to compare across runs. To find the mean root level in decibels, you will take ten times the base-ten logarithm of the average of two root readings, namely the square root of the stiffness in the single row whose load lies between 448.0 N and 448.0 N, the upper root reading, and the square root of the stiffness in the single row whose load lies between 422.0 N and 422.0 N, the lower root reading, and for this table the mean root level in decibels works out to 3.6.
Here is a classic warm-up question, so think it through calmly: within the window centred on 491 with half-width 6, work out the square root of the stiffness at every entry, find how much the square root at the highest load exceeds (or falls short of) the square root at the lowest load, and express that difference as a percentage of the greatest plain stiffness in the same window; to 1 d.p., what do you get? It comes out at 2.1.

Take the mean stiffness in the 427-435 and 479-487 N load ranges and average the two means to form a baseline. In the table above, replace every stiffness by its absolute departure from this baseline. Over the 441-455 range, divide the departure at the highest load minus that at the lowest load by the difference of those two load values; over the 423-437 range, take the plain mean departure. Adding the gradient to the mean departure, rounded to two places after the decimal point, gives 0.35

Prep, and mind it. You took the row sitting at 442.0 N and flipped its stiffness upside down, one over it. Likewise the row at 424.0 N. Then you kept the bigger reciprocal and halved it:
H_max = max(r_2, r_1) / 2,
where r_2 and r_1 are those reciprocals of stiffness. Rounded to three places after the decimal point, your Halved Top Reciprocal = 0.094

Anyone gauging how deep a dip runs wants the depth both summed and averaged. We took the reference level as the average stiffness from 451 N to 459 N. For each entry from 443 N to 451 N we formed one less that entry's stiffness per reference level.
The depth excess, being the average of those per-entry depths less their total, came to 0.3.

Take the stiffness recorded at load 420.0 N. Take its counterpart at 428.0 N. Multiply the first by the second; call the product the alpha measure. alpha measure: 29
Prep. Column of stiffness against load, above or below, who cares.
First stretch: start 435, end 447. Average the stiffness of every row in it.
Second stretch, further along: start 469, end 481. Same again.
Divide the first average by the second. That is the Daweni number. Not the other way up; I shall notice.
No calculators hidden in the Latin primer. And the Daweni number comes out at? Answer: 1.50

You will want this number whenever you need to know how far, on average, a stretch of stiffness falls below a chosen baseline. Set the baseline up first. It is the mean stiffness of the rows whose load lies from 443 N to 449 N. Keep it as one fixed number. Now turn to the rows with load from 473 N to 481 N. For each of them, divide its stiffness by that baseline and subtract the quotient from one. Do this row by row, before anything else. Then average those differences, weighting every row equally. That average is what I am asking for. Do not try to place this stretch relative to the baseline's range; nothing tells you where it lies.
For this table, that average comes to 0.27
